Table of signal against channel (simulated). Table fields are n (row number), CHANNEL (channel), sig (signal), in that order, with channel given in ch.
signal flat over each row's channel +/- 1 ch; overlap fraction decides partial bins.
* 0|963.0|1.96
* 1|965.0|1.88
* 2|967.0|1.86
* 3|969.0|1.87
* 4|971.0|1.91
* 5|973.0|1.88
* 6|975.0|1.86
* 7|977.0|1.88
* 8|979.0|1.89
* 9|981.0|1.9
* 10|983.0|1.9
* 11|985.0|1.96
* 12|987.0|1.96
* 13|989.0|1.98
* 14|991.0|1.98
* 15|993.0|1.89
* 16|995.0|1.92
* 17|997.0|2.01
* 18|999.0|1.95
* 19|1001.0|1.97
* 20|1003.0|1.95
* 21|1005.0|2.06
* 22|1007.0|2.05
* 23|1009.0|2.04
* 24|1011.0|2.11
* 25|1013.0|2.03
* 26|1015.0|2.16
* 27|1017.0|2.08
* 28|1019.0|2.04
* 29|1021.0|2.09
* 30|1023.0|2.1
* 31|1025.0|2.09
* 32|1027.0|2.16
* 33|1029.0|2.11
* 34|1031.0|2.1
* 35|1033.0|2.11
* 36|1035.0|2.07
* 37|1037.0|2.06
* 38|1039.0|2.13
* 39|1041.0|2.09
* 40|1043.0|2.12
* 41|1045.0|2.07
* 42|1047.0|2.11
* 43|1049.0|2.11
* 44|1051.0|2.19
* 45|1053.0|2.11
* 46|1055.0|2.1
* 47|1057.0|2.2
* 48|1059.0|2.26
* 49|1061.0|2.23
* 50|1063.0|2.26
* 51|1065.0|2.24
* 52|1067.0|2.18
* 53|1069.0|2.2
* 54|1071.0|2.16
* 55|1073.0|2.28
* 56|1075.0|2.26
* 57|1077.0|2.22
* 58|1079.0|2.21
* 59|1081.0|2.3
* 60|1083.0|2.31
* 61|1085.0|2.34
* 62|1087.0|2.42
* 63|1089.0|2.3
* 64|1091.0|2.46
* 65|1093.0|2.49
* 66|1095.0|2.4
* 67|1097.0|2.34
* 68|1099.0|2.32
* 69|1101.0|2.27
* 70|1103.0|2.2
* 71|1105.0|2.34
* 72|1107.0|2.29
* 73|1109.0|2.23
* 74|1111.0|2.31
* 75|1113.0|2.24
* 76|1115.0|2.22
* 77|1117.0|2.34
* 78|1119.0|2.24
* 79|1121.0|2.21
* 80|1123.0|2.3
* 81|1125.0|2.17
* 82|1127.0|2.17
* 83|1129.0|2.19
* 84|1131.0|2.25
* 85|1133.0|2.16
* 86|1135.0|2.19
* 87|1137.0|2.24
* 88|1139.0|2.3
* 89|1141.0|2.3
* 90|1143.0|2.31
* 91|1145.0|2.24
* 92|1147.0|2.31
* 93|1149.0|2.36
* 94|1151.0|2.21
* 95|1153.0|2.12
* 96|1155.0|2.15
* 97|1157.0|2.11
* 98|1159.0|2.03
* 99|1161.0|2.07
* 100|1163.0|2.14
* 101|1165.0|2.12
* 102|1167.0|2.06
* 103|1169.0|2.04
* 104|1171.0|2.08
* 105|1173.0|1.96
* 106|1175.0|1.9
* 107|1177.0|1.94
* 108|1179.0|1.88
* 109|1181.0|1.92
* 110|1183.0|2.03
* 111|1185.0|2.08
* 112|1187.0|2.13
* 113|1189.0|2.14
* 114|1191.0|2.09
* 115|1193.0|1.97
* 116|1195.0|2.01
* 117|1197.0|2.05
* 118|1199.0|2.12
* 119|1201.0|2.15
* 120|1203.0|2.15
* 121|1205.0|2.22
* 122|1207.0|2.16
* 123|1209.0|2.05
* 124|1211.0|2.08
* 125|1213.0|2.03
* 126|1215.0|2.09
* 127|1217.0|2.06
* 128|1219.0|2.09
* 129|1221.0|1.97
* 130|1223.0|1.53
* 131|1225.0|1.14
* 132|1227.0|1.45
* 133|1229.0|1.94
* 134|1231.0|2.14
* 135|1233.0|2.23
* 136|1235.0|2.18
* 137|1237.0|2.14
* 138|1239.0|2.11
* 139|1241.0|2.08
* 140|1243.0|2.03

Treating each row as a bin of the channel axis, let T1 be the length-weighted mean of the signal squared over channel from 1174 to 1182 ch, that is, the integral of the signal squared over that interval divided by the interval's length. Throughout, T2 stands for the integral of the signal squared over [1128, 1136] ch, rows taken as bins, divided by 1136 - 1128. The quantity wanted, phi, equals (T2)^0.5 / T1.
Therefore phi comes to 0.60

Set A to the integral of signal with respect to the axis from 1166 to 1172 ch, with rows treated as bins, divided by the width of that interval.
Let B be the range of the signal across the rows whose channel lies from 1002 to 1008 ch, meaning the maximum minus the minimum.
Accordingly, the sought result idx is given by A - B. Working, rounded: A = 2.06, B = 0.110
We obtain 1.95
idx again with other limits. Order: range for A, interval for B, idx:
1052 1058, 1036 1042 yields 2.07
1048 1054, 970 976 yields 2.09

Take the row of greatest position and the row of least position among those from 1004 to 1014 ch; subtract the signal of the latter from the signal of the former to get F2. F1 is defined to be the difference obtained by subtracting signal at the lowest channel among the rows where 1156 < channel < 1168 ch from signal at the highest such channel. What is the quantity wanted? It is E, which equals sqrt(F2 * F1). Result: 0.04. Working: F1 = -0.05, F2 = -0.03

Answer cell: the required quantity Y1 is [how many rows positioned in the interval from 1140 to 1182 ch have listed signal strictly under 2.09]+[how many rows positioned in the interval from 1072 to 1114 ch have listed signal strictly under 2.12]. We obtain 10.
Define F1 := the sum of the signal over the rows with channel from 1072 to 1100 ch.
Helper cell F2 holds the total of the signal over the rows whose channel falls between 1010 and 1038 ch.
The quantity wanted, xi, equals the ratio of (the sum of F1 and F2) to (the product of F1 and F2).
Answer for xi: 0.065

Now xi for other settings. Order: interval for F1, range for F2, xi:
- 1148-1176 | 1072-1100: 0.065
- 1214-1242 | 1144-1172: 0.070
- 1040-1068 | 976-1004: 0.070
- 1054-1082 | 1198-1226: 0.068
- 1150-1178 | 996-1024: 0.069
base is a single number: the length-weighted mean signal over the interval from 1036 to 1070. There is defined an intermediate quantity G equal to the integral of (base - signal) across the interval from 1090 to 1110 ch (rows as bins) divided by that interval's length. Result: -0.18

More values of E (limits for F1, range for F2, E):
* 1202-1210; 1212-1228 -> 0.24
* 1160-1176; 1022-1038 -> 0.08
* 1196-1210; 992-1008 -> 0.00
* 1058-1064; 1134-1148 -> 0.00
